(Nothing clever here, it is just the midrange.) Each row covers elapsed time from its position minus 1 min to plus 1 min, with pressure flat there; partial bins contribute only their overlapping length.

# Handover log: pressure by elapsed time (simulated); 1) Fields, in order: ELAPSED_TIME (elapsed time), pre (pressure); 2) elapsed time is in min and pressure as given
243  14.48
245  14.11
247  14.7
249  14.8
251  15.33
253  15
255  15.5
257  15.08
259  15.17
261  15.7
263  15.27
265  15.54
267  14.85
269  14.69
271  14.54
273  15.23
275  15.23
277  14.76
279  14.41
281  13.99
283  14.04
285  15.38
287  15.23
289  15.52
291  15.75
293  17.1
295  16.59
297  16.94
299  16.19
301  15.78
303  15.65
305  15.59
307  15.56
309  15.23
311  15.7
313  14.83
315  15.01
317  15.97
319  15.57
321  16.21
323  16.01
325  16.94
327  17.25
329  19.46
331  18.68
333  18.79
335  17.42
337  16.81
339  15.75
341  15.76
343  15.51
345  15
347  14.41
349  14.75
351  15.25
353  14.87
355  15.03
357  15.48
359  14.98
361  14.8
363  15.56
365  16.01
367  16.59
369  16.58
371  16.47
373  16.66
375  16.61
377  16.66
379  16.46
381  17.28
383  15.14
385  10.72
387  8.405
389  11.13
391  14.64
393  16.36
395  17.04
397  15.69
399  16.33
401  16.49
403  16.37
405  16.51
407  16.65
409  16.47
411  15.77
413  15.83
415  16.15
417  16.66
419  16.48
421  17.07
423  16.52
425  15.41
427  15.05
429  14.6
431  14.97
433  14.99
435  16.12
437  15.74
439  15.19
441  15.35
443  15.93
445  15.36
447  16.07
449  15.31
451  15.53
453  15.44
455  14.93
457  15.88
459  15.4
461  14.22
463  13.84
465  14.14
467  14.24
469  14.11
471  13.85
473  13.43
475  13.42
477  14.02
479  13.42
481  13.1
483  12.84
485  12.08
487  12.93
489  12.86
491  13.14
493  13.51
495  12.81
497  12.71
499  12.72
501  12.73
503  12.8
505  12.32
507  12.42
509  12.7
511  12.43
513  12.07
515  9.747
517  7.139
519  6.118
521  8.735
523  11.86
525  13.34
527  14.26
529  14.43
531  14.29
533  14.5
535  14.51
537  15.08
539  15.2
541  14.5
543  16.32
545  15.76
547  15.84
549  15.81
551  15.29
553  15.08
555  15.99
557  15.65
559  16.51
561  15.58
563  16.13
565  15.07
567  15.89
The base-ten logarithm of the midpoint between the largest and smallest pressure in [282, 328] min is 1.19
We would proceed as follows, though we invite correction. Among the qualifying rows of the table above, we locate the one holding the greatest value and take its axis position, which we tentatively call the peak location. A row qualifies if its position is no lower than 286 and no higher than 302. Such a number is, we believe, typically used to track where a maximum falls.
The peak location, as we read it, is 293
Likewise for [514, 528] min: 527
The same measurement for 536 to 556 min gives 543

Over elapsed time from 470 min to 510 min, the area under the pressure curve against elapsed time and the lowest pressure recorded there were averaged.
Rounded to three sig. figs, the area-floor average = 266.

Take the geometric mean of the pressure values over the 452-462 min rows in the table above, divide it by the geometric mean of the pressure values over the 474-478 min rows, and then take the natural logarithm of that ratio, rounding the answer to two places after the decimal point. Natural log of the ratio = 0.10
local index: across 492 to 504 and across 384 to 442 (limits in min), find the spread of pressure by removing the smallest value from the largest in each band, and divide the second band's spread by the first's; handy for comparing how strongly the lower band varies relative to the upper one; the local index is 10.8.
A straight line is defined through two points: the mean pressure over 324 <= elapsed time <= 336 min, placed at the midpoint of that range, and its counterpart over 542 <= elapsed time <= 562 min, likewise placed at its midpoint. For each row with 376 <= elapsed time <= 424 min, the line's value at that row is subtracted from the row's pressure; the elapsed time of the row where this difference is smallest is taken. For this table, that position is 387 min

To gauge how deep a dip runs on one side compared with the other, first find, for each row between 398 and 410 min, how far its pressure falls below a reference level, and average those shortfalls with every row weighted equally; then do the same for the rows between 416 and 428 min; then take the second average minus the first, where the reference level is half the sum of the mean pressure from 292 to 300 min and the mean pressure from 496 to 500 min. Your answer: 0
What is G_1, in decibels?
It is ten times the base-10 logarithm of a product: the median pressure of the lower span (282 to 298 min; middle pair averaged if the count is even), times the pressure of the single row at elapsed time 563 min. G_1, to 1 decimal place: 24.0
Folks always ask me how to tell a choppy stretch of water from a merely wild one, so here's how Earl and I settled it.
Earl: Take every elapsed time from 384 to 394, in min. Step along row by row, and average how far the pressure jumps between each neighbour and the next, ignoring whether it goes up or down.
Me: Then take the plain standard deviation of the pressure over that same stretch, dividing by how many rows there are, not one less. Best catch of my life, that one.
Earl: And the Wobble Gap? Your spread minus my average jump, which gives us 0.30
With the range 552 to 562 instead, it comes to -0.29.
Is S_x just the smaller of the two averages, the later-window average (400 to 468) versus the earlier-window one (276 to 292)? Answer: 14.9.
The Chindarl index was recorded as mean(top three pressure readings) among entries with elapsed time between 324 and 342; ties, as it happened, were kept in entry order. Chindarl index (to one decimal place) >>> 19.0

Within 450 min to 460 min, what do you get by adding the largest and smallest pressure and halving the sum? 15.4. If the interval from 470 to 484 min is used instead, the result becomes 13.4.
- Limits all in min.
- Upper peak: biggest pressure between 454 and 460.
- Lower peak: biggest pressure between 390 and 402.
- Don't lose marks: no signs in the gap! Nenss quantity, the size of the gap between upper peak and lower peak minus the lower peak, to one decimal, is -15.9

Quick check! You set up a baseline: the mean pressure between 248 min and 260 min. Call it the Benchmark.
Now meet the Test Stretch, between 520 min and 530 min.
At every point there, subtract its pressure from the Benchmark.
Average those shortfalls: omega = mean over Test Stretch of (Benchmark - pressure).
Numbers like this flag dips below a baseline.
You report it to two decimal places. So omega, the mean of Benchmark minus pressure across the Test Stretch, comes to 2.62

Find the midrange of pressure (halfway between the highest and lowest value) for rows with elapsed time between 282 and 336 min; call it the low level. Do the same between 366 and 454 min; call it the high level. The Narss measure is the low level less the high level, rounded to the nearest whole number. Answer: 4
